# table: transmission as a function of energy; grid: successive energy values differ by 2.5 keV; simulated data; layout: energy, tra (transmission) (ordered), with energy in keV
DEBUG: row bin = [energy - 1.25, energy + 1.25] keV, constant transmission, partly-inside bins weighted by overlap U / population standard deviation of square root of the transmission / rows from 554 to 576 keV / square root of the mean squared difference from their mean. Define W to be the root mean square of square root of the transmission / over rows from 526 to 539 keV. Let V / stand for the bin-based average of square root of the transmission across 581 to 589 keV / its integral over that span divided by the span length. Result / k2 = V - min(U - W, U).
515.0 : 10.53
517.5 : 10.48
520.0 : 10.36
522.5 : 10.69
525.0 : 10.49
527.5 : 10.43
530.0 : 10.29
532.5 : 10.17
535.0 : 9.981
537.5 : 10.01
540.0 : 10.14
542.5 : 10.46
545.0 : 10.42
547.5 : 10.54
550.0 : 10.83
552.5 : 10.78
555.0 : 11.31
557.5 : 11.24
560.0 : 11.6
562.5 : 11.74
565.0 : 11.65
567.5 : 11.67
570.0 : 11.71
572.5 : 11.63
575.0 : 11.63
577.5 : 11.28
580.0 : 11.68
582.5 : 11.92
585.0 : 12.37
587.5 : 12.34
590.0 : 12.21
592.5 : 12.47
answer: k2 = 6.66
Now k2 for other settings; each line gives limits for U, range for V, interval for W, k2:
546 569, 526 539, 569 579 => 6.53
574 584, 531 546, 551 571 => 6.54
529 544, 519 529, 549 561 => 6.55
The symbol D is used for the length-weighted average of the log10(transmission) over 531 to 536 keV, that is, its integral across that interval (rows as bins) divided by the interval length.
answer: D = 1.00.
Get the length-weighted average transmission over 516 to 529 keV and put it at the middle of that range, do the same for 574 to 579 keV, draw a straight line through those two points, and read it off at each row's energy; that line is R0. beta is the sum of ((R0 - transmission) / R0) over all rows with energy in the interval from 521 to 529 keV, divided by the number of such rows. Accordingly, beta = 0.00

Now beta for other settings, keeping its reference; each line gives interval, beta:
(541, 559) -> 0.02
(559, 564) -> -0.04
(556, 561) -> -0.03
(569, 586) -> -0.02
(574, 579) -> 0.00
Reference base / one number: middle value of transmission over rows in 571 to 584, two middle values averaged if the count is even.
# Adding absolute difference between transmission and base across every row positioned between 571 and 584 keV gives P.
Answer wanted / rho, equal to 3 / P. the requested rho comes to 4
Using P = 1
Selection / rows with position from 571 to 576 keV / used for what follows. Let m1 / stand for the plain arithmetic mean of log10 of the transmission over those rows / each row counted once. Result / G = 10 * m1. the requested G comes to 10.7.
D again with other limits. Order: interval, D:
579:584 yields 1.07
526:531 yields 1.02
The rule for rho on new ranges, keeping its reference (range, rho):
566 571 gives 25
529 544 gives 0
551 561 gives 2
